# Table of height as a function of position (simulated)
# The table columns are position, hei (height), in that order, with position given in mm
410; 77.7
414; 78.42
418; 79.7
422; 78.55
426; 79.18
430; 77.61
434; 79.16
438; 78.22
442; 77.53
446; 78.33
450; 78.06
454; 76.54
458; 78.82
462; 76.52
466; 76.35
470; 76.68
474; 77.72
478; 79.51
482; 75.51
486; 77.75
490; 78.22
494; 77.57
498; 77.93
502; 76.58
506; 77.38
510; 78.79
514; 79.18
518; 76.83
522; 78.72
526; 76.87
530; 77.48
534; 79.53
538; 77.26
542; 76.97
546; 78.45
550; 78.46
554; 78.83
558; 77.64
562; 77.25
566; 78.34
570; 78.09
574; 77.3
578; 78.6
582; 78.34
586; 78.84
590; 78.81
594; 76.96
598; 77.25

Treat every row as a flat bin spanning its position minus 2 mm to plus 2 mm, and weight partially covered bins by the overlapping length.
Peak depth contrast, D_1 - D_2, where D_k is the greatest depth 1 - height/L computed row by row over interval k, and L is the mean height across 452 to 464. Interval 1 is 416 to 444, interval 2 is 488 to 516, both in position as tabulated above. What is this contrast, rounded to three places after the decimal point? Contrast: -0.012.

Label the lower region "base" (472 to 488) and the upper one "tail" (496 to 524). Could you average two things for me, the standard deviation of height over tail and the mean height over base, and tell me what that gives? 39.3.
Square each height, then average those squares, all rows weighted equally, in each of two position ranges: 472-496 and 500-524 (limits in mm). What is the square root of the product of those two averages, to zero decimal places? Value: 6056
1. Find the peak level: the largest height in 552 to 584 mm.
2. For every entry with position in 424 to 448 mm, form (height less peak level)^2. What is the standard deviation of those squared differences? 0.7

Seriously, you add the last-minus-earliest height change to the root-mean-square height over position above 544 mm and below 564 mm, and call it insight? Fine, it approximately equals 77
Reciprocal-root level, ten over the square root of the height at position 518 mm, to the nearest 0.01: 1.14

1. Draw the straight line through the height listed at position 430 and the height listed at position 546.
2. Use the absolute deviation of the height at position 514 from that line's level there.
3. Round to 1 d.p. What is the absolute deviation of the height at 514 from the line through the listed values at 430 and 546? 1.0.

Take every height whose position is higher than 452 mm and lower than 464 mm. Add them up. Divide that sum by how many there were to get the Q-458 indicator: 77.3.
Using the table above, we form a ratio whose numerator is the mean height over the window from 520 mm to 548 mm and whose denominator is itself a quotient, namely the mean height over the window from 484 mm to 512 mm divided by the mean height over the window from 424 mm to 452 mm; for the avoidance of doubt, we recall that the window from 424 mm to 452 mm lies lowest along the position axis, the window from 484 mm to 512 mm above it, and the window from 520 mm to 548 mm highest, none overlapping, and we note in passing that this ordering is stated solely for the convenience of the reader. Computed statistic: 78.5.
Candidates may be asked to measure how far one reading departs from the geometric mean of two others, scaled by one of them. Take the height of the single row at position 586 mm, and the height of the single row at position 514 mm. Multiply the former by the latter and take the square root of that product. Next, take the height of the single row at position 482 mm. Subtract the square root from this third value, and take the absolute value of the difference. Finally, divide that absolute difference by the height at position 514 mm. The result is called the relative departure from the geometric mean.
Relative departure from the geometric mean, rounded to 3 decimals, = 0.044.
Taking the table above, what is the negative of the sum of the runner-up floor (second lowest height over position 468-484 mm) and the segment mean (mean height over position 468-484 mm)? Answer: -154.0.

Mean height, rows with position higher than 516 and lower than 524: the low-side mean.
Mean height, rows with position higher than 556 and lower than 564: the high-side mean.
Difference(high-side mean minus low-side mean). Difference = -0.3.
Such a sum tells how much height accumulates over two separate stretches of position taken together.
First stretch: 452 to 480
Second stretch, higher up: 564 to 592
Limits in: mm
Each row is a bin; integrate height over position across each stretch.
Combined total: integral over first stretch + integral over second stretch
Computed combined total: 4362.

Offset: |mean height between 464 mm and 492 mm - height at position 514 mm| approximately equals 1.8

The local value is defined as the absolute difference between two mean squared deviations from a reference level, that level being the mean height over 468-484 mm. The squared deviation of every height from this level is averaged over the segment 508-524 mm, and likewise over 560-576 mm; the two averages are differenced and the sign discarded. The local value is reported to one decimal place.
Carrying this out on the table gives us 1.5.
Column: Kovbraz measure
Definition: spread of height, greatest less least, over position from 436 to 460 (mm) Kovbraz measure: 2.3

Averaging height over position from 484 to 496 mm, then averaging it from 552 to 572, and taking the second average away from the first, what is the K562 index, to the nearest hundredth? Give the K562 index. -0.18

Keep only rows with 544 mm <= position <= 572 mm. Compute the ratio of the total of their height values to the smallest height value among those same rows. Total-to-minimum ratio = 7.08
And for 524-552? 7.09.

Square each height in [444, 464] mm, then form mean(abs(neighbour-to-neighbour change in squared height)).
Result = 247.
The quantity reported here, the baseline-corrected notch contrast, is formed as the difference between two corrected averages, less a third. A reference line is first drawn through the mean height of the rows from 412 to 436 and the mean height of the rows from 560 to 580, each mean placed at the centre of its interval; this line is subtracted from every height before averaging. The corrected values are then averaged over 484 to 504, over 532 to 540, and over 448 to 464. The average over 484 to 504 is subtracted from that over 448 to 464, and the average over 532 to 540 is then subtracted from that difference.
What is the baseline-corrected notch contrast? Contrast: -0.6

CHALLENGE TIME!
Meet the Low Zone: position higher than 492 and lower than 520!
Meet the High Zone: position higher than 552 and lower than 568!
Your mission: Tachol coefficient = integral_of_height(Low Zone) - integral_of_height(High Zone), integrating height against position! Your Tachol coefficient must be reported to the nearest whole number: 929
